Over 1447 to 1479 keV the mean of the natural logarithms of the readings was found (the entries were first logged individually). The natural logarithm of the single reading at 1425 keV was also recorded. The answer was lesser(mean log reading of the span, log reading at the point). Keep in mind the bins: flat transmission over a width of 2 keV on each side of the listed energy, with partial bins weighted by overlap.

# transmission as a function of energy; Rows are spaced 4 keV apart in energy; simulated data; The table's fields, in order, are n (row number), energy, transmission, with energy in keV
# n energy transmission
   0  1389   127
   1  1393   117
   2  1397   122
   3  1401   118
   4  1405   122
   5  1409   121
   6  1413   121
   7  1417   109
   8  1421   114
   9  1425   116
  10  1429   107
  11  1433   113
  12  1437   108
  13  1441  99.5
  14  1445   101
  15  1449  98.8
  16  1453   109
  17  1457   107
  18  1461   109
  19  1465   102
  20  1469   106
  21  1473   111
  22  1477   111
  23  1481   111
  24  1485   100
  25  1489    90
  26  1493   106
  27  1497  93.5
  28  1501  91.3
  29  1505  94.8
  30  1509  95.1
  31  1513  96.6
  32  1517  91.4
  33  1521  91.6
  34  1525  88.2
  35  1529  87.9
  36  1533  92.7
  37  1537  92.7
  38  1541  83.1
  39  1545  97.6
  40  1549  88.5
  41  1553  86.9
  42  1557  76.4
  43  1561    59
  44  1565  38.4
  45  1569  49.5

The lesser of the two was 4.67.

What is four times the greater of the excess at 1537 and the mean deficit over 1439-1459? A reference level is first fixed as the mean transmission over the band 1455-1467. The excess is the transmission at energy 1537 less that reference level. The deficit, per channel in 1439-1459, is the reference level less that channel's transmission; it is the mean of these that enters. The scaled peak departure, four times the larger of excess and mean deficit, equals 12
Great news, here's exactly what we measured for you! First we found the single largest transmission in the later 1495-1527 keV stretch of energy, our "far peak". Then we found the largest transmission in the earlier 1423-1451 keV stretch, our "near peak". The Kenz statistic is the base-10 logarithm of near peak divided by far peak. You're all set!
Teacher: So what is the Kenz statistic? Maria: 0.079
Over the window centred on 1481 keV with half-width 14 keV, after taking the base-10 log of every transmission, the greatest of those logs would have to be 2.05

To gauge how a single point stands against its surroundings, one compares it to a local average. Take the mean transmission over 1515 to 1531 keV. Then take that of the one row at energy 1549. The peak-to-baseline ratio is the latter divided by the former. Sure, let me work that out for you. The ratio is 0.99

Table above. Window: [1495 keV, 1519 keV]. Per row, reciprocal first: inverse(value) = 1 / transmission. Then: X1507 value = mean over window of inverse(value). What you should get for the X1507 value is 0.0107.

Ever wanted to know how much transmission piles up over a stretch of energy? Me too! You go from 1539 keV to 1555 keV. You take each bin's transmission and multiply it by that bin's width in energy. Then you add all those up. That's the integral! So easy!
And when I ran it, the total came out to 1424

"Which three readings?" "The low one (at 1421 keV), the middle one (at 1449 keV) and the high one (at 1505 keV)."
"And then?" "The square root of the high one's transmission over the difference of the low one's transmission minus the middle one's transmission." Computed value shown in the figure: 2.5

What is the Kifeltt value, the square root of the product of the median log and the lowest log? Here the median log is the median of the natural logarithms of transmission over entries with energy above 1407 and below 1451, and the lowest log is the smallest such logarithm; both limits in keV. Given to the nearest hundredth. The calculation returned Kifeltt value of 4.64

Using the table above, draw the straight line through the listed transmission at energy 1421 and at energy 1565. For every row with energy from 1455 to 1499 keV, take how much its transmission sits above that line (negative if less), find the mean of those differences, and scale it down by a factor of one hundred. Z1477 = 0.20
